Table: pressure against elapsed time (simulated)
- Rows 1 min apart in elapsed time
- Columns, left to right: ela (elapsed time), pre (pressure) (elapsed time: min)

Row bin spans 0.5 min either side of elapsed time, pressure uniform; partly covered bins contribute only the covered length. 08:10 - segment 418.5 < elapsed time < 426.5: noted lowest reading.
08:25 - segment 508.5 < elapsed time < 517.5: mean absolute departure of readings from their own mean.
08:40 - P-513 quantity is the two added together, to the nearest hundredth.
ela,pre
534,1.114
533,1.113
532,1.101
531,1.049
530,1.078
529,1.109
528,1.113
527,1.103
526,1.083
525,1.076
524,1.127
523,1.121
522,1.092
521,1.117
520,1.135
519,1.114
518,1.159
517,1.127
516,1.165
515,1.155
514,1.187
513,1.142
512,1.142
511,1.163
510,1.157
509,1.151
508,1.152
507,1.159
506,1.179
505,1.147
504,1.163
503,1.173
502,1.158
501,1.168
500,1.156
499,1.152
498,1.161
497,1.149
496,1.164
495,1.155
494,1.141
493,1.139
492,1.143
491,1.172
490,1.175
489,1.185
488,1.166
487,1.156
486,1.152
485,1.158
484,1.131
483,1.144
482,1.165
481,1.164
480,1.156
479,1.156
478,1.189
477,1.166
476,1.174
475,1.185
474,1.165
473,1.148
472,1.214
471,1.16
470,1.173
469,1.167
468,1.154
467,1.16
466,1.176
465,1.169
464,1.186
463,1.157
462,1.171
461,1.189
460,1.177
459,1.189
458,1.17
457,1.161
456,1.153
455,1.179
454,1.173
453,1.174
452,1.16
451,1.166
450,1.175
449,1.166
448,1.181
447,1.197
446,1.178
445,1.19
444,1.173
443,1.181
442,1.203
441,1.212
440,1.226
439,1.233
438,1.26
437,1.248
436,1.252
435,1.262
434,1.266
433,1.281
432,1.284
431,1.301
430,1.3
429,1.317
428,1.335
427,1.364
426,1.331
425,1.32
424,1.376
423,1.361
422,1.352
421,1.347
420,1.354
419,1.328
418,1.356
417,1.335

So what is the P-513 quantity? 1.33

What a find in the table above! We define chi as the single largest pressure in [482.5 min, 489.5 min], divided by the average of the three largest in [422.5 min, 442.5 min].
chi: 0.87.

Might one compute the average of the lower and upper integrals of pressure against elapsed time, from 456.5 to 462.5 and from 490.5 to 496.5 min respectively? 7.0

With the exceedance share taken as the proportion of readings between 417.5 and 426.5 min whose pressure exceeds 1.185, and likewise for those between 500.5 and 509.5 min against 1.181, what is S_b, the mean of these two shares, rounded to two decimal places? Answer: 0.50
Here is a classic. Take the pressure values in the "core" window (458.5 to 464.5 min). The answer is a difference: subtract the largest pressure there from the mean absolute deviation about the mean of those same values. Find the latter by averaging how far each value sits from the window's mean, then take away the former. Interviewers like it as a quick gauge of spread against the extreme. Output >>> -1.18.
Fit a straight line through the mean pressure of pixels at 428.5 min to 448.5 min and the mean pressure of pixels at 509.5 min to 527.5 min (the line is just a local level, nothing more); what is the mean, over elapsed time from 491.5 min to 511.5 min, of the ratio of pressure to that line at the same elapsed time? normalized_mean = 1.00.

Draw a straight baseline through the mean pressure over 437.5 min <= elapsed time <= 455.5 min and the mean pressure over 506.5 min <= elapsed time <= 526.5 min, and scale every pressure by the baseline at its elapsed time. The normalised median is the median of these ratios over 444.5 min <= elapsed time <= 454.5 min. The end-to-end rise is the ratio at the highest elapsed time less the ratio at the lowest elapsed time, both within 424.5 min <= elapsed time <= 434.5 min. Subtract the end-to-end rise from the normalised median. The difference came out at 1.03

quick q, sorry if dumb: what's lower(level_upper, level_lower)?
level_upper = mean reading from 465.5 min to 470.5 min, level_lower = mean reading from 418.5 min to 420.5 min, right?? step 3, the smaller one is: 1.17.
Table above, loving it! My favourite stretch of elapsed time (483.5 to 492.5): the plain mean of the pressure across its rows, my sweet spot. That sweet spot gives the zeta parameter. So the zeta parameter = 1.16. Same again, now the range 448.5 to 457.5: 1.17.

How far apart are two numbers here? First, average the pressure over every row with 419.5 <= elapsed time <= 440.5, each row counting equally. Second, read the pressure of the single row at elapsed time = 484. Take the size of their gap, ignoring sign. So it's 0.17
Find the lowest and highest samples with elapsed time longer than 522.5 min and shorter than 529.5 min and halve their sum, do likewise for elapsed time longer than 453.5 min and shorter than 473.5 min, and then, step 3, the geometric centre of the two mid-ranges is 1.14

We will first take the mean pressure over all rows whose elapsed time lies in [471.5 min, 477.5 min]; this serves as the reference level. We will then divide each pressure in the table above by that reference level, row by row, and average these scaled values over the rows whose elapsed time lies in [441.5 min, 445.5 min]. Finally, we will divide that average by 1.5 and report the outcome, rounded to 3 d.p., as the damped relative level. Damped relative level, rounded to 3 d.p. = 0.673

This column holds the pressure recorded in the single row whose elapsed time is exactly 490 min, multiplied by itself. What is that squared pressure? 1.38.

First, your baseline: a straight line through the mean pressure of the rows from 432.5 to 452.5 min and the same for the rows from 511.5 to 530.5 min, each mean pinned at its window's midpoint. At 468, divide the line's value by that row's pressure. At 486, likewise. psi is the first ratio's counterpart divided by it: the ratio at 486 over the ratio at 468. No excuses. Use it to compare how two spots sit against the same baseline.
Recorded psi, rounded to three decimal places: 0.985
